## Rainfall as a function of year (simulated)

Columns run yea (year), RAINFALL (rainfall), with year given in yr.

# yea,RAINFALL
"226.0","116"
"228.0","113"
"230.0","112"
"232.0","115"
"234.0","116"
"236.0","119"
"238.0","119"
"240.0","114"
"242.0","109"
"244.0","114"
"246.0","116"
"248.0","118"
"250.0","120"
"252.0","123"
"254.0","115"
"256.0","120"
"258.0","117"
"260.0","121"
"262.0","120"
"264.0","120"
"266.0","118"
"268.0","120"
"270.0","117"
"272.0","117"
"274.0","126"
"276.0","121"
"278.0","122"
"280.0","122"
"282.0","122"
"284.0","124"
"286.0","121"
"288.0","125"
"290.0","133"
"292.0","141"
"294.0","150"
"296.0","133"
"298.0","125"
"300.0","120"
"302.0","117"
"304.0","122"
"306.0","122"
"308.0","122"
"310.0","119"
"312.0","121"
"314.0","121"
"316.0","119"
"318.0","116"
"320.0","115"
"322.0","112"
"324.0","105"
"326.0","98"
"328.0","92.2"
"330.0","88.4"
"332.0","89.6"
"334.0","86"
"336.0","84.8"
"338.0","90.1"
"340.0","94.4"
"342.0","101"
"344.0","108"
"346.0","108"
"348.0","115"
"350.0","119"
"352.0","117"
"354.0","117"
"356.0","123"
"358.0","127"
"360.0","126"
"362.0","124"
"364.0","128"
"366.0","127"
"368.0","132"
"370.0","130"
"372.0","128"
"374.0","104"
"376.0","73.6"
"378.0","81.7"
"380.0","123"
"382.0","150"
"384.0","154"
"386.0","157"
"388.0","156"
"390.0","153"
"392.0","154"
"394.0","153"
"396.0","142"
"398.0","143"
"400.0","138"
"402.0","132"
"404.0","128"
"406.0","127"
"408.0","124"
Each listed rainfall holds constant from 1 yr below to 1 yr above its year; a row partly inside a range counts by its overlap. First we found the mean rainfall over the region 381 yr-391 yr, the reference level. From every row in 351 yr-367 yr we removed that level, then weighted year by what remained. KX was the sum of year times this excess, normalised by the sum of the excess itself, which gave 358.5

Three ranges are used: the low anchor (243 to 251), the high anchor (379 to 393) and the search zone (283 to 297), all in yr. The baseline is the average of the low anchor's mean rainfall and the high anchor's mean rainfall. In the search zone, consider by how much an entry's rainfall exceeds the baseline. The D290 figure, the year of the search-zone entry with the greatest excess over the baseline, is 294.0 yr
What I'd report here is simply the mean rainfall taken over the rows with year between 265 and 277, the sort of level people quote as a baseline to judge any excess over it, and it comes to 120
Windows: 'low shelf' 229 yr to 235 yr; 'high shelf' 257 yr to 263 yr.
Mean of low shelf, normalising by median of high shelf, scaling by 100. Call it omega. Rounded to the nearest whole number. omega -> 95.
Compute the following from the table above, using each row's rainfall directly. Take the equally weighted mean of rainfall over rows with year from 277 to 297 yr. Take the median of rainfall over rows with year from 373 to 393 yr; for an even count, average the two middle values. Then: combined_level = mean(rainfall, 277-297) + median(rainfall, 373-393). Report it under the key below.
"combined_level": 281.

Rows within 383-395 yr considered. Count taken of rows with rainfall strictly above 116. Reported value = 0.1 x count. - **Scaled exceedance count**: 0.6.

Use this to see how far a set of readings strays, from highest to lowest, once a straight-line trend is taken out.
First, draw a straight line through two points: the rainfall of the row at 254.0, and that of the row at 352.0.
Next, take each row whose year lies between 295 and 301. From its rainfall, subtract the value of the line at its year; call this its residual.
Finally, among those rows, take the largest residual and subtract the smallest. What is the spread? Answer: 13.1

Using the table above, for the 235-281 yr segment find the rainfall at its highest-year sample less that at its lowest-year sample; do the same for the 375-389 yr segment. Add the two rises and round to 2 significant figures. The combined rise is 85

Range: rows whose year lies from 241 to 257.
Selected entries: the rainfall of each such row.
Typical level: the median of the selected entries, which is 117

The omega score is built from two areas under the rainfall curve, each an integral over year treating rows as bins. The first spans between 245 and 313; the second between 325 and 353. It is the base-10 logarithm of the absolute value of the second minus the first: 3.7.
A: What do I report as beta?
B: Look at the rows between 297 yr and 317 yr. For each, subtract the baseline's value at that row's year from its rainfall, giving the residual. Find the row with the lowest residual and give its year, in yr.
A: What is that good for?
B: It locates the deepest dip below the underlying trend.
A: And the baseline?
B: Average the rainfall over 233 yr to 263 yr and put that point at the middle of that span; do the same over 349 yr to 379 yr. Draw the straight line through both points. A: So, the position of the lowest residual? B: 302.0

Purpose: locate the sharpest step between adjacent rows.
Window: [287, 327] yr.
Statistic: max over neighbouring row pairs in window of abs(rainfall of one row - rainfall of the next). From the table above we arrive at 17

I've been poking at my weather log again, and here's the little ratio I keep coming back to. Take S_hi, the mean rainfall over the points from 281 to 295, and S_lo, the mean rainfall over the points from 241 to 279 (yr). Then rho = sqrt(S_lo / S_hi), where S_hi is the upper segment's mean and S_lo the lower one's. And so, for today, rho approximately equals 0.95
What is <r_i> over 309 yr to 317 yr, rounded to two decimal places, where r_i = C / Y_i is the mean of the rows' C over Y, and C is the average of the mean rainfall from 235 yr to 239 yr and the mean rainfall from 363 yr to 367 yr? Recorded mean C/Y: 1.03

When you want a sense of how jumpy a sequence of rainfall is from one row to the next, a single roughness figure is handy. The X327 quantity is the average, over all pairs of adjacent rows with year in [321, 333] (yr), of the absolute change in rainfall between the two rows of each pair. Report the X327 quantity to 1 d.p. 5.0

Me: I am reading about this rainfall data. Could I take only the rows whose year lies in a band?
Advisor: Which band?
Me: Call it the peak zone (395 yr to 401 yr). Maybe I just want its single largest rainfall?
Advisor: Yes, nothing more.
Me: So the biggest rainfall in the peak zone 143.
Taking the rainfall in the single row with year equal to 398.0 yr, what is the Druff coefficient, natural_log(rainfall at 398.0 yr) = 4.96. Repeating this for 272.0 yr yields 4.76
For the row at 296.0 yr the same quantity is 4.89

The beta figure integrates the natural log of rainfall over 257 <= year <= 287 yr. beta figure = 144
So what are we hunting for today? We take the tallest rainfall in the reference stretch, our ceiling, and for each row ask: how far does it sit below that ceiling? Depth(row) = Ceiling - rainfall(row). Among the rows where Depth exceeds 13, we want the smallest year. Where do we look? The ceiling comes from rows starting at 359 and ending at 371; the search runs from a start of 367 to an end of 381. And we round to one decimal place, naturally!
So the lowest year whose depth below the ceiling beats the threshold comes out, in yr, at 374.0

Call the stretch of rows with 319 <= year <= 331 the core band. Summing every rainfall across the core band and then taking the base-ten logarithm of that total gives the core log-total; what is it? 2.79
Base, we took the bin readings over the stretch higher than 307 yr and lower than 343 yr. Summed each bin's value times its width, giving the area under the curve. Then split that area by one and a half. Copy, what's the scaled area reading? 2499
